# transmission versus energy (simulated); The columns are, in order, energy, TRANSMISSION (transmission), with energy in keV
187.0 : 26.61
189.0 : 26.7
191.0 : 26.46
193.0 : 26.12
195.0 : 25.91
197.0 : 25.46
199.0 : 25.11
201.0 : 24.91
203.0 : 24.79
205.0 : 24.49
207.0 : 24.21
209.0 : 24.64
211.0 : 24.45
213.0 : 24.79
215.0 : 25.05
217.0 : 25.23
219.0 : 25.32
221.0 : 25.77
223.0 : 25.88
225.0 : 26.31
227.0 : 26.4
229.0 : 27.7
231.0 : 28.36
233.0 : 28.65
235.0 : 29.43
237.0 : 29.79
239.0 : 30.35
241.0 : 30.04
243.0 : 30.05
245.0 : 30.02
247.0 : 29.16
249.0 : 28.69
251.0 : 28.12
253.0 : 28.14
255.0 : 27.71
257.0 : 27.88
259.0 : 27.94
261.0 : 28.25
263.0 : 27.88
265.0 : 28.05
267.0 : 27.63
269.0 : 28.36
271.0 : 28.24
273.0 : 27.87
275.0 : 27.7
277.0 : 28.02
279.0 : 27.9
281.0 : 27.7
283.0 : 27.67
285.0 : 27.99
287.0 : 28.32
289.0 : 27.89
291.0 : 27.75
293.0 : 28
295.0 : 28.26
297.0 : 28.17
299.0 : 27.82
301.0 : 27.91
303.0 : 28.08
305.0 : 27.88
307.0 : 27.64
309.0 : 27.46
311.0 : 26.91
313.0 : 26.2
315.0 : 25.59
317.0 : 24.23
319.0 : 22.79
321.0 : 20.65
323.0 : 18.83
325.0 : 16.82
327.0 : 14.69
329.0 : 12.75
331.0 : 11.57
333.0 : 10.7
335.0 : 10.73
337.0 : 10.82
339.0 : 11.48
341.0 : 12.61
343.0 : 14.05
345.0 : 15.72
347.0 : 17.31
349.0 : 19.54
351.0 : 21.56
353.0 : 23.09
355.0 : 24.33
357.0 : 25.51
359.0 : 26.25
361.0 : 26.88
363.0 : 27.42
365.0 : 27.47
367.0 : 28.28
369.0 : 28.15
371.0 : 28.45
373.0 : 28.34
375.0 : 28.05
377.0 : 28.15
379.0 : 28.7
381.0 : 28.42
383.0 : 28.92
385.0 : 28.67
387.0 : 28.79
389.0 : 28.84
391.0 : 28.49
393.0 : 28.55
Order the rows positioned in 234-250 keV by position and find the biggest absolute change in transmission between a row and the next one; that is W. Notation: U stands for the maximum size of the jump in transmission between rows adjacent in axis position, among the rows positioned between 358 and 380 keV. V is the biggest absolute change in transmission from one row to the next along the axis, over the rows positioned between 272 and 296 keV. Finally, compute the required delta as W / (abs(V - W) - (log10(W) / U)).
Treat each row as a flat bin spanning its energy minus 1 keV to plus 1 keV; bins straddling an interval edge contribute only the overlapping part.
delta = 1.7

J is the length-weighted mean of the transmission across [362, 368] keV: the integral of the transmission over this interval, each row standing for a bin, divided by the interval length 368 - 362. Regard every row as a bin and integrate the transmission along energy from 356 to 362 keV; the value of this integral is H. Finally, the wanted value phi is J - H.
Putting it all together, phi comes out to -130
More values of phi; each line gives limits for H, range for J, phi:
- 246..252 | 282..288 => -144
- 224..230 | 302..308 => -133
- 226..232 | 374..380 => -137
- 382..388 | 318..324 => -152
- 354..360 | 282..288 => -124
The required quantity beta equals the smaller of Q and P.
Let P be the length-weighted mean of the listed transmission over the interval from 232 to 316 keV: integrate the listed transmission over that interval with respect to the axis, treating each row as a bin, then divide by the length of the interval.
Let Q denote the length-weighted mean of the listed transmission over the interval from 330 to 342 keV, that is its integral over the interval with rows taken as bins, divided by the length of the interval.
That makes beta 11.3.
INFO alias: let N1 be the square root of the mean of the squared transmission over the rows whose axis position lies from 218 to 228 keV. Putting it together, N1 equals 25.9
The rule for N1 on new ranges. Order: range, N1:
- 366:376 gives 28.3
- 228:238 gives 28.8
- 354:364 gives 26.1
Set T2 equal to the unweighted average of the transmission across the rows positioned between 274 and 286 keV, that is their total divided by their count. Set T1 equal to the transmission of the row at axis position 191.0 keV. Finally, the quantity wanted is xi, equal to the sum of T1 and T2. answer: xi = 54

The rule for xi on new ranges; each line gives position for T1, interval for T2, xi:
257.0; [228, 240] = 57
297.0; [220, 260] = 56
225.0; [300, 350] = 46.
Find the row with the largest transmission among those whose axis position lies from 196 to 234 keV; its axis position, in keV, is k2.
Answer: 233.0 keV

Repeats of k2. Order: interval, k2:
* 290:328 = 295.0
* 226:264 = 239.0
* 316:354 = 317.0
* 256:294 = 269.0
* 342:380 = 379.0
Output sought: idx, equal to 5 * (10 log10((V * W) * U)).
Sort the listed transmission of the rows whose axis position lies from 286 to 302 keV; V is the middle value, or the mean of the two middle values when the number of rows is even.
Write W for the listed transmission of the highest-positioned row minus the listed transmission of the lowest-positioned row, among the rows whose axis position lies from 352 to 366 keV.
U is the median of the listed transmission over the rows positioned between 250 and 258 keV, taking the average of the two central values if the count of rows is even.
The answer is 177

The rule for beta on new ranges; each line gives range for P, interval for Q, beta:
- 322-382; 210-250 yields 20.9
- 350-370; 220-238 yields 25.9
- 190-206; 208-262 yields 25.4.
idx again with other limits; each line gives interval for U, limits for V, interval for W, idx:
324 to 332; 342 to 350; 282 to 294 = 94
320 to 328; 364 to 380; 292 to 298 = 97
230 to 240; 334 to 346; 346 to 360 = 175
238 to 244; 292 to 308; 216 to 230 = 166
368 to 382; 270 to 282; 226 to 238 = 171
